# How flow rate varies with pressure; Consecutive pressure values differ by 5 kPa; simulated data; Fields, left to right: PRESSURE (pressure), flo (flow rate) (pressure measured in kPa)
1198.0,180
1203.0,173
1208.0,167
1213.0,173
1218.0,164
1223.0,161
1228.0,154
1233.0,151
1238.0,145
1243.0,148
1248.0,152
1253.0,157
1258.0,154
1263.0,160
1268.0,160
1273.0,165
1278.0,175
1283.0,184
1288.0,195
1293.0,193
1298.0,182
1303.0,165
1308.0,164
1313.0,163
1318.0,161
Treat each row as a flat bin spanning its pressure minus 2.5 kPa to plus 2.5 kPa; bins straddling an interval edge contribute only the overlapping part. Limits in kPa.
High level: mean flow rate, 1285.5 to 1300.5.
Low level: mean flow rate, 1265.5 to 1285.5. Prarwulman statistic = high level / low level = 1.11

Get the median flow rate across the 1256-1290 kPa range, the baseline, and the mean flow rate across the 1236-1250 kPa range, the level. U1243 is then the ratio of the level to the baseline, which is 0.90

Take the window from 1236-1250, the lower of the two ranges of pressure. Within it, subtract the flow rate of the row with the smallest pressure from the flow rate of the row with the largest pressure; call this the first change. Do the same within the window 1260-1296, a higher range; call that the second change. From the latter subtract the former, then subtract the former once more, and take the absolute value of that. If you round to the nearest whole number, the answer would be 19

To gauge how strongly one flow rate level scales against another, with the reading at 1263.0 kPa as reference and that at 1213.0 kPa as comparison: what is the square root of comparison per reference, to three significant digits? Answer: 1.04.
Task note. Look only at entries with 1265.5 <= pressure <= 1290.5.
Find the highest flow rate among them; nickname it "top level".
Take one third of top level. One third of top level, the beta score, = 65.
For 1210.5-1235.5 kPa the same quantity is 58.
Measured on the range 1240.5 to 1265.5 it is 53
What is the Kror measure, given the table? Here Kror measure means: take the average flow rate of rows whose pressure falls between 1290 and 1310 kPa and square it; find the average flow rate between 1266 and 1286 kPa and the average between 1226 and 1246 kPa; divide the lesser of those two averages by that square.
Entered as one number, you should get 0.0048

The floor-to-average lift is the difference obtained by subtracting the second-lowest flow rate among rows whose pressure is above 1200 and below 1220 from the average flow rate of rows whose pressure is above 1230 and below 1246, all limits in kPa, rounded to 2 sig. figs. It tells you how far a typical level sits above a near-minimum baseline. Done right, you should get -19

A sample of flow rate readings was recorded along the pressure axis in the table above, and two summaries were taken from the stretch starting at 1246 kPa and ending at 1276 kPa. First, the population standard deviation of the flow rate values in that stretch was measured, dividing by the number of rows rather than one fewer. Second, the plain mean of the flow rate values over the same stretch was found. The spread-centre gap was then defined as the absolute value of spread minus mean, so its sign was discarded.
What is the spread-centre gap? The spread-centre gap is 154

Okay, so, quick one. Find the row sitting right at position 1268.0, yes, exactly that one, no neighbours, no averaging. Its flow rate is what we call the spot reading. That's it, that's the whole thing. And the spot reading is 160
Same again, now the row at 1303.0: 165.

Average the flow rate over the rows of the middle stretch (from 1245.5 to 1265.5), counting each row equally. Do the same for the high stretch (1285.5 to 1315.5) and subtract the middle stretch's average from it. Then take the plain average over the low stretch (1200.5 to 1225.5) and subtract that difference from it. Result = 146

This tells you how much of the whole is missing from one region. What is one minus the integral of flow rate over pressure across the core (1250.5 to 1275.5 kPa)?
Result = -3979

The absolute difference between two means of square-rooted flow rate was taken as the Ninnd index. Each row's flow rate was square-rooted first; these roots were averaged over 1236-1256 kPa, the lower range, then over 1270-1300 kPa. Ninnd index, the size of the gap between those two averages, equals 1.2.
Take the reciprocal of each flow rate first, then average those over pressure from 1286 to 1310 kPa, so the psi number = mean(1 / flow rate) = 0.0056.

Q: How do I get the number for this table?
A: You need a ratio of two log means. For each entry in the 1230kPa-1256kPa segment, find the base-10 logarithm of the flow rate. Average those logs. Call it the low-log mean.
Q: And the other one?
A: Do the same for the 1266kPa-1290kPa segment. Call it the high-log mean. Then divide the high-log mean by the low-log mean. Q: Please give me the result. 1.03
